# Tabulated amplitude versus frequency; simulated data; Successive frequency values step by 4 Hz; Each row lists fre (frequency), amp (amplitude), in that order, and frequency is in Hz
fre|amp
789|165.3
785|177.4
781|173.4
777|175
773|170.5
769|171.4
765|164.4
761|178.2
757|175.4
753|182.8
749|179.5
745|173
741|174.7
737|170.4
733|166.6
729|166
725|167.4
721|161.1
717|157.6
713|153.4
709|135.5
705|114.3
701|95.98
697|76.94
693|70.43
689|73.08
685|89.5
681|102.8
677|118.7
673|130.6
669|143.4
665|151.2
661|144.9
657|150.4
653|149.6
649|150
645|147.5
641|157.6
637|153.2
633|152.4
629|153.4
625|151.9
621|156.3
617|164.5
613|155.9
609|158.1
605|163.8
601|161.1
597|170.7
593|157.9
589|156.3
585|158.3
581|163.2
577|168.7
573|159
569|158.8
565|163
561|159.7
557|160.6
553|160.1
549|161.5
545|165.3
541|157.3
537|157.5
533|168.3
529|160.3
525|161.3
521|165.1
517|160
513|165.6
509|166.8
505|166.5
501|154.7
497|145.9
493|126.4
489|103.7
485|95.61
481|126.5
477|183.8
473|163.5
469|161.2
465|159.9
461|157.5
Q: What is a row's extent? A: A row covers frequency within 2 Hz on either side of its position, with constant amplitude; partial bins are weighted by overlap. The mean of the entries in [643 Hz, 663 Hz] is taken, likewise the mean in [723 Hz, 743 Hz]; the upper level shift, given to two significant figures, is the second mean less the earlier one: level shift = 21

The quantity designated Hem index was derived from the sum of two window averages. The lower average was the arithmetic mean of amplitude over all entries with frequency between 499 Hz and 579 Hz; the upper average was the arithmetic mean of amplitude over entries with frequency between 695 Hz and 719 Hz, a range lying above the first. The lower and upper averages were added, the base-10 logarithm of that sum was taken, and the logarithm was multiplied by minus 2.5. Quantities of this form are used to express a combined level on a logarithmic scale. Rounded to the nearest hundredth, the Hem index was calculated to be -6.13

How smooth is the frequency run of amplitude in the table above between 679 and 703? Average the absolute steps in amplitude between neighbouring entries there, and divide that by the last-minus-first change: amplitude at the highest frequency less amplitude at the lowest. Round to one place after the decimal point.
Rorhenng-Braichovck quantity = -1.7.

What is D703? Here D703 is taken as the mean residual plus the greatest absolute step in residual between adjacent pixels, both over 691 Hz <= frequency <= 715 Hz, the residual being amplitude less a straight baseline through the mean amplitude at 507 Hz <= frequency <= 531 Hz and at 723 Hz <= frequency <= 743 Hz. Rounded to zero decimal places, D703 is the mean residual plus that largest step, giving -39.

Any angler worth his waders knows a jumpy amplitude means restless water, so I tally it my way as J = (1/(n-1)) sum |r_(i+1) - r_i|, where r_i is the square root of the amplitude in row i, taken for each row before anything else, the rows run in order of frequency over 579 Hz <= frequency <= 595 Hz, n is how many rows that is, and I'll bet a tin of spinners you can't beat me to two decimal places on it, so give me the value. 0.11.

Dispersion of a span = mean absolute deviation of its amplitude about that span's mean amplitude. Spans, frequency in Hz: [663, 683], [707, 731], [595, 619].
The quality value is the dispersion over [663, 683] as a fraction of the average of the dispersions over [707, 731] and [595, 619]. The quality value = 2.4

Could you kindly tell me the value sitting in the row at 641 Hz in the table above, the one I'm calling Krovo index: 157.6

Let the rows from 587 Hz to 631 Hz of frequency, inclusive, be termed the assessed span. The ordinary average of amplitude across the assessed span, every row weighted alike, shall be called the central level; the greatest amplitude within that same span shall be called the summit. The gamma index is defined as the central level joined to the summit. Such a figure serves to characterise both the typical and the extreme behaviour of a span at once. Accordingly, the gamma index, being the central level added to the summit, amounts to 330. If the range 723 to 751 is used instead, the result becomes 351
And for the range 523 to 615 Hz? 332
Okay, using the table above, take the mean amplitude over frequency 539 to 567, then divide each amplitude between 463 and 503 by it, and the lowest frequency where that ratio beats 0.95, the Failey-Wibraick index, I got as 465 Hz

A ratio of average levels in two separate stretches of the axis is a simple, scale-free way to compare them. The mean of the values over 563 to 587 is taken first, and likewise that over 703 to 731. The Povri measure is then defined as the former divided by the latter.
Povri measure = 1.07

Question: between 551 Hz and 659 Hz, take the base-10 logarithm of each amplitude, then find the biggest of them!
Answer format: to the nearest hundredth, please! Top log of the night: 2.23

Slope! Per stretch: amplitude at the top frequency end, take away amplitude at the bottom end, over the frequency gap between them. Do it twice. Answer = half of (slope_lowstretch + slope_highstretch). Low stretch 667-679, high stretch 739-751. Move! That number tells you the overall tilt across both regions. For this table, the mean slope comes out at -1.2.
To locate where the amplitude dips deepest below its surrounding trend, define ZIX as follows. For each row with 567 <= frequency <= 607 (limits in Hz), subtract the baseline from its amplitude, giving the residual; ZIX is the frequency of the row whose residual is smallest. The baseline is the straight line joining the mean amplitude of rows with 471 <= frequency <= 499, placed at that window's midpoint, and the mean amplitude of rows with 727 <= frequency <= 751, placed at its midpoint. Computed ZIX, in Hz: 589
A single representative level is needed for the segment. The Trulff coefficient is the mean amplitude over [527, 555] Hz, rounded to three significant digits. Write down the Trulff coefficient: 161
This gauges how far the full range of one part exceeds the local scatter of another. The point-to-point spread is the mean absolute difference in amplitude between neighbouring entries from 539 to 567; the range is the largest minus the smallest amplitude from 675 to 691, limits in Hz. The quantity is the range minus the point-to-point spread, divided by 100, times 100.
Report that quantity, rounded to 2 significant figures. 43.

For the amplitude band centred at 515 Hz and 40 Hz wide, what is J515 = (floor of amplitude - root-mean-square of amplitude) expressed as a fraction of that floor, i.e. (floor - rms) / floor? -0.107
